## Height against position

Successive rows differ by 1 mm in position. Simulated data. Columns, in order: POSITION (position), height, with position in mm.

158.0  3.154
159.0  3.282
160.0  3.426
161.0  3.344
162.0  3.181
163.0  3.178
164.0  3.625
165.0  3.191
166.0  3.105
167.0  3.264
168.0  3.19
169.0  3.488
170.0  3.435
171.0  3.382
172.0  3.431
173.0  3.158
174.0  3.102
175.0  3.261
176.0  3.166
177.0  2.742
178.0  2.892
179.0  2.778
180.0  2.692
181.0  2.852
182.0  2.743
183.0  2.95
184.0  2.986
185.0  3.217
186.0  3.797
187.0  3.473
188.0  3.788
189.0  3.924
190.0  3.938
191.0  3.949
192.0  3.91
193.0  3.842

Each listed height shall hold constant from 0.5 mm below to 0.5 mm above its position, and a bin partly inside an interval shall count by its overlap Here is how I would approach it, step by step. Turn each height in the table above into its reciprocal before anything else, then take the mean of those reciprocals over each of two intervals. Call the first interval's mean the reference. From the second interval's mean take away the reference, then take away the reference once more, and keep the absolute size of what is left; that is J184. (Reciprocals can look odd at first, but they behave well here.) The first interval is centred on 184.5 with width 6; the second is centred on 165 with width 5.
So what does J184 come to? 0.327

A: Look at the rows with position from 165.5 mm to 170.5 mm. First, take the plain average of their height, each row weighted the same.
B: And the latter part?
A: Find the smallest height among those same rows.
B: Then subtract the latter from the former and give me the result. 0.19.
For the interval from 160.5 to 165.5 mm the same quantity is 0.13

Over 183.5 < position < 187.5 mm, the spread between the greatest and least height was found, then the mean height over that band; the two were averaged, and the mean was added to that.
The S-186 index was 5.5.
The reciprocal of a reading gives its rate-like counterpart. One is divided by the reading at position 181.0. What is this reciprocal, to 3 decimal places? 0.351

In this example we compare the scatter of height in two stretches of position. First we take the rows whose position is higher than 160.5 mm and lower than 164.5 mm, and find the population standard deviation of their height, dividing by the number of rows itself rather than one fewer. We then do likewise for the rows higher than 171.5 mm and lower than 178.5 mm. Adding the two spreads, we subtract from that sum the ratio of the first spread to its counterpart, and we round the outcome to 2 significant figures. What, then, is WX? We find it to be -0.47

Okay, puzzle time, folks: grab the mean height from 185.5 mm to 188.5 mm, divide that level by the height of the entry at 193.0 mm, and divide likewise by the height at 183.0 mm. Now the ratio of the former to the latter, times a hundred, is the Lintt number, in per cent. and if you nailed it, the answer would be 77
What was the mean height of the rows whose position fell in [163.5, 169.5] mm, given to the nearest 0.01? 3.31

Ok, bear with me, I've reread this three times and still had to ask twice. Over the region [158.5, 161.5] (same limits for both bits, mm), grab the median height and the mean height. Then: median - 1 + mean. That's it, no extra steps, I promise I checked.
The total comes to 5.69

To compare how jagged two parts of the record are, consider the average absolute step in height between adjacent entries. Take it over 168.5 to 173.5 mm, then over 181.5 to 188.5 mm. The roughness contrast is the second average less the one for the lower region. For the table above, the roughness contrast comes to 0.18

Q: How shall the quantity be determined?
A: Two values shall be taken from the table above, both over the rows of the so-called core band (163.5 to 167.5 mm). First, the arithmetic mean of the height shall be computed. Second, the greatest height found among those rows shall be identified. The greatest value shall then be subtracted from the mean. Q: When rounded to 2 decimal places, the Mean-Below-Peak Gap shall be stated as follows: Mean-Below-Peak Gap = -0.33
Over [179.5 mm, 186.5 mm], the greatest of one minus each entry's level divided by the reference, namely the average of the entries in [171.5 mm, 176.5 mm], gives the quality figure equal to 0.16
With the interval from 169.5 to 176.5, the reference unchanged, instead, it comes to 0.04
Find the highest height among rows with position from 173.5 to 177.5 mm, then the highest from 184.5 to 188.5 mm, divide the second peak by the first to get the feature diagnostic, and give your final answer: 1.16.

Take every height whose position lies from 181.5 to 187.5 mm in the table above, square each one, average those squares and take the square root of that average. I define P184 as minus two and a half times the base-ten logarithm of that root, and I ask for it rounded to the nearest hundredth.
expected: -1.27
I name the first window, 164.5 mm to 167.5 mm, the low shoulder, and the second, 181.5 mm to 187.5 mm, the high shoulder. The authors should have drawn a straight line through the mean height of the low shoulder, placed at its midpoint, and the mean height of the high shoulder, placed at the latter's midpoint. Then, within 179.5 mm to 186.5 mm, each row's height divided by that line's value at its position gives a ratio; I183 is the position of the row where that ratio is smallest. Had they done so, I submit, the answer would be 180.0 mm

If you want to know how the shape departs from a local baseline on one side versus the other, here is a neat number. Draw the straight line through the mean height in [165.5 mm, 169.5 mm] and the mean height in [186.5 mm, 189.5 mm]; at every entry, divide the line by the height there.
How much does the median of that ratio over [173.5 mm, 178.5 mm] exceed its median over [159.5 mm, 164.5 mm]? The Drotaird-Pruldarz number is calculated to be 0.17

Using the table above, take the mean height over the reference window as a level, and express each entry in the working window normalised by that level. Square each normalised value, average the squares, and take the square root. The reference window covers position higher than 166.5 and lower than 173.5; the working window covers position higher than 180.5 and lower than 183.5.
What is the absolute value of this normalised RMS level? 0.85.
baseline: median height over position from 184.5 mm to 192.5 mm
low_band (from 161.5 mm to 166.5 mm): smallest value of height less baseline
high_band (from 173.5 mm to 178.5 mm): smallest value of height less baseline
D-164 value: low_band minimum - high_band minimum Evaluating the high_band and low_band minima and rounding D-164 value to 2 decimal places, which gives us 0.36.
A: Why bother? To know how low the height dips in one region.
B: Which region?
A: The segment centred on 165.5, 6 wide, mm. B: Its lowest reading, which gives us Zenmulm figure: 3.105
